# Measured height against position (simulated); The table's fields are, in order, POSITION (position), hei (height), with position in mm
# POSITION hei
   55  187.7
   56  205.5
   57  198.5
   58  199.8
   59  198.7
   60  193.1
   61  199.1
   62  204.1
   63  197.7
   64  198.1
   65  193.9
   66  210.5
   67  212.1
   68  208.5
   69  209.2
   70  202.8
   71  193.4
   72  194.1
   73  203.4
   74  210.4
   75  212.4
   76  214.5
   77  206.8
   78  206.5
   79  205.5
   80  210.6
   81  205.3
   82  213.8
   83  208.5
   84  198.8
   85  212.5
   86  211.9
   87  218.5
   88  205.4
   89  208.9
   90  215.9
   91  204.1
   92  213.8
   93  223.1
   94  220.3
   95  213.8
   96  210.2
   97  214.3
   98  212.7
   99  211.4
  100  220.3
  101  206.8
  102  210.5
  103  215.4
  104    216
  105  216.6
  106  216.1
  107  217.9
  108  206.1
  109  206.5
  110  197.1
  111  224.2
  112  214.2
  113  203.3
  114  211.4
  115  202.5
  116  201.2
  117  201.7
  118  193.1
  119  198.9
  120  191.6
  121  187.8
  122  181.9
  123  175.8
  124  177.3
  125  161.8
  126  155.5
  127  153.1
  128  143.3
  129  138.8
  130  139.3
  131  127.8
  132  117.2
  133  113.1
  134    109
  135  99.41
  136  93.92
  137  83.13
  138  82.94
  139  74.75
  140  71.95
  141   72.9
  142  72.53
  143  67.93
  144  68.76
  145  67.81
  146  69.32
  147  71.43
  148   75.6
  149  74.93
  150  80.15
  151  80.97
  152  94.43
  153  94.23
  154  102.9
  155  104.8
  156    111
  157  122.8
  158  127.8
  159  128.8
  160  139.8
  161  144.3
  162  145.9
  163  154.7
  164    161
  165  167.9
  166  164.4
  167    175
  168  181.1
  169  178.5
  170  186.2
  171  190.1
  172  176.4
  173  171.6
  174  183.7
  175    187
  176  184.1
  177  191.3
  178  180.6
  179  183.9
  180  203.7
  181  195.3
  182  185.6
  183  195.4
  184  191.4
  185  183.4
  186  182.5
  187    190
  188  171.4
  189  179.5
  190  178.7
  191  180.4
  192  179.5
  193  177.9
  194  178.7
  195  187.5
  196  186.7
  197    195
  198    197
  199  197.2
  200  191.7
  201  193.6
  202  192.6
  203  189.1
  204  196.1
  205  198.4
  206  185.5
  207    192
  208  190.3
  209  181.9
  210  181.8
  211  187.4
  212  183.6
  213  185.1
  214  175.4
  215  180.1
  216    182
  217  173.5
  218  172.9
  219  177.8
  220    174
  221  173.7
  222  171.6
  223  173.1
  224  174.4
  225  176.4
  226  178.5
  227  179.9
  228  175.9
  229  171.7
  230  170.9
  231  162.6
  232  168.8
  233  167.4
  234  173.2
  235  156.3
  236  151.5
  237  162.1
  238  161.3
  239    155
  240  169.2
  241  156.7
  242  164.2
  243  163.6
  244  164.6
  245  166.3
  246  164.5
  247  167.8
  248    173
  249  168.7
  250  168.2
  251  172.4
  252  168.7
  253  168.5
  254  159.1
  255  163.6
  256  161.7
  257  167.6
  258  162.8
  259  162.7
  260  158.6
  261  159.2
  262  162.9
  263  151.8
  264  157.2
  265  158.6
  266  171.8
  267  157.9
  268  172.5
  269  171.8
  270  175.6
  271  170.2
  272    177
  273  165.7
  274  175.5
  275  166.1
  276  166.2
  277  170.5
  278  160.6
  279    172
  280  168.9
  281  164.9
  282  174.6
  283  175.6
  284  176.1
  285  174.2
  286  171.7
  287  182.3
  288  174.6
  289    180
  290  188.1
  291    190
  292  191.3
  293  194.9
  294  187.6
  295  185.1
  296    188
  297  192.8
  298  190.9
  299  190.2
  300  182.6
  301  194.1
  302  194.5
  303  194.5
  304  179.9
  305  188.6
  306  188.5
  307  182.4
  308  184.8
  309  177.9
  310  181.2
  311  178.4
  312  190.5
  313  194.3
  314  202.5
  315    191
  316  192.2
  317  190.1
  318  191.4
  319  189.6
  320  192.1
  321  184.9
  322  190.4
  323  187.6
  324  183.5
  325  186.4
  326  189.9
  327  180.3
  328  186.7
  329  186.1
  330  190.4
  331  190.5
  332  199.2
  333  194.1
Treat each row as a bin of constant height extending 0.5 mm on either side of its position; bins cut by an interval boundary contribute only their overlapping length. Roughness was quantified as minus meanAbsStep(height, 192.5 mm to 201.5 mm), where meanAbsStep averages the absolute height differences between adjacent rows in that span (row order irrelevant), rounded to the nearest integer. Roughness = -4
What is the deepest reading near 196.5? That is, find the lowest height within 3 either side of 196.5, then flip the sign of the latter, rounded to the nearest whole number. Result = -179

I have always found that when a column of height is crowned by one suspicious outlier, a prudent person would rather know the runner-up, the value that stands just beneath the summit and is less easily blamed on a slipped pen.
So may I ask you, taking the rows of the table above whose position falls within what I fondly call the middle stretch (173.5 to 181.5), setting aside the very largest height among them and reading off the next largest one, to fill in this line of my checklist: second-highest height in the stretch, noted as 195.3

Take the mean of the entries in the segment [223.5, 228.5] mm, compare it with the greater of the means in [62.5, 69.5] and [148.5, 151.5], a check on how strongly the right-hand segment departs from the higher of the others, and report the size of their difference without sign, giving 27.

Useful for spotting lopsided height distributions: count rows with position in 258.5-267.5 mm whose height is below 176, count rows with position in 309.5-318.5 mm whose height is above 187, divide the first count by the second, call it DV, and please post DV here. 1.3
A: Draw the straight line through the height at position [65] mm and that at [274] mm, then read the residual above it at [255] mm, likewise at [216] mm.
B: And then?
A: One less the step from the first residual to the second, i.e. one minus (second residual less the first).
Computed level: -14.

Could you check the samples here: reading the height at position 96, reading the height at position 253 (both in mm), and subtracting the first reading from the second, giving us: -42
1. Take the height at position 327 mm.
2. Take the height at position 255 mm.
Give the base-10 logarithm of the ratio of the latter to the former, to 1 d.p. 0.0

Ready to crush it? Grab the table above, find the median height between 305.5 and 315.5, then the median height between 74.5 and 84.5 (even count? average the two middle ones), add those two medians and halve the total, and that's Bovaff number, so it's 197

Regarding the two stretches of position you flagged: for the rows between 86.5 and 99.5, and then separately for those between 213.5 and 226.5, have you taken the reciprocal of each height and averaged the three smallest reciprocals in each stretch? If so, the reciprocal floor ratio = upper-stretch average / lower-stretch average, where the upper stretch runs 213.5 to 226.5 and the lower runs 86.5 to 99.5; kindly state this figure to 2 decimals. 1.22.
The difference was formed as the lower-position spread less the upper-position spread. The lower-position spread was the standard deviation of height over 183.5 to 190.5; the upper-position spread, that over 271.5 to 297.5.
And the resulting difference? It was -3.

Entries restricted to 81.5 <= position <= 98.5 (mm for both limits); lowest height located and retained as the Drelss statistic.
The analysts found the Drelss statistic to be 198.8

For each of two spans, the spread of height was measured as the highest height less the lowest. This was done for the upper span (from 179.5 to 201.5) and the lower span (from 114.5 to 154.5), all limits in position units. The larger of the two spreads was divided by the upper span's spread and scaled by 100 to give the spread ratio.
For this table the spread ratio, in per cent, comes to 417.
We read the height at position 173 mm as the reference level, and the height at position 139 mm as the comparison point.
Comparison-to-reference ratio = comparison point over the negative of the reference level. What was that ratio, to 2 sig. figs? -0.44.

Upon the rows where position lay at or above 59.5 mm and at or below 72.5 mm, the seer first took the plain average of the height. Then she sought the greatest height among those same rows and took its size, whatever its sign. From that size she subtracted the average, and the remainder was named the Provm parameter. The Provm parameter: 10.8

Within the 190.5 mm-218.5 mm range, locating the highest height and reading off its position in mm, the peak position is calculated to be 205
